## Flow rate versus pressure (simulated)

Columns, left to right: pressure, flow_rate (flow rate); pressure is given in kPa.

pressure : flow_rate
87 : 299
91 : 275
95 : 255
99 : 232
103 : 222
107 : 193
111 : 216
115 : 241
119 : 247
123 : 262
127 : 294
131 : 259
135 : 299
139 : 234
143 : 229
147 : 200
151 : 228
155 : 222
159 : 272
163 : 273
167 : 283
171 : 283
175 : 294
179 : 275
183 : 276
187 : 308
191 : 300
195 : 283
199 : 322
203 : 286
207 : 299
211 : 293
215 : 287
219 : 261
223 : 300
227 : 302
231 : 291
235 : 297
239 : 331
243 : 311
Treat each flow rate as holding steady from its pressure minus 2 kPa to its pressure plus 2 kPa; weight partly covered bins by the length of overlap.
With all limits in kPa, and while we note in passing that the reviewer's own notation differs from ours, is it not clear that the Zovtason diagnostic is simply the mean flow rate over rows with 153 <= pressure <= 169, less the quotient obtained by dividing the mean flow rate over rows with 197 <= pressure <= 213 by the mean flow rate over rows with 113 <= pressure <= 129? 261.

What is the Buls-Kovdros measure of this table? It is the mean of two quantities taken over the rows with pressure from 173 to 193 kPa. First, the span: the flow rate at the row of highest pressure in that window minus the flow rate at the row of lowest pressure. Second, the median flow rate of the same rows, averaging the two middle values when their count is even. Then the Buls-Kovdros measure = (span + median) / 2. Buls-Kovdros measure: 150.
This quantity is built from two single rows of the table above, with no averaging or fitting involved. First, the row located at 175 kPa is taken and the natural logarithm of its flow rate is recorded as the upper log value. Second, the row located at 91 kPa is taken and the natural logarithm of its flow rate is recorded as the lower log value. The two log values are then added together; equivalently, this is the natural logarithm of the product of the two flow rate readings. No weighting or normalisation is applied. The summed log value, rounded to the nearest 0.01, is 11.30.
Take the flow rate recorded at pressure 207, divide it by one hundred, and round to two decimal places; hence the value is 2.99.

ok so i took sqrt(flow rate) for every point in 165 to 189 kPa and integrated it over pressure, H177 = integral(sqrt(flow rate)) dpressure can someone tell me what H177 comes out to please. 406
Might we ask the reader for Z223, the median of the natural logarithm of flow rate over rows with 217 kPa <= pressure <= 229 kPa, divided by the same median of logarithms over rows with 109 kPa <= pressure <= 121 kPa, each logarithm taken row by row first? 1.04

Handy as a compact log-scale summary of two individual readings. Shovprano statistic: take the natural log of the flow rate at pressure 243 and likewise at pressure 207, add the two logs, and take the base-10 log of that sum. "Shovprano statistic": 1.058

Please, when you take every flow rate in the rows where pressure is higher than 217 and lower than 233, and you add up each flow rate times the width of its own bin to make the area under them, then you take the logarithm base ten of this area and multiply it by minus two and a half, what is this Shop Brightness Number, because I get -9.16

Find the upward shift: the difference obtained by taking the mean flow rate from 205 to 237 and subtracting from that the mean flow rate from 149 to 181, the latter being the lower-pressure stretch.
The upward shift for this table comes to 25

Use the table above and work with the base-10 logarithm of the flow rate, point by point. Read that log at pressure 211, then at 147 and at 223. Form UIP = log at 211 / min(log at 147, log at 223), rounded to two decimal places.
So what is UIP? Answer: 1.07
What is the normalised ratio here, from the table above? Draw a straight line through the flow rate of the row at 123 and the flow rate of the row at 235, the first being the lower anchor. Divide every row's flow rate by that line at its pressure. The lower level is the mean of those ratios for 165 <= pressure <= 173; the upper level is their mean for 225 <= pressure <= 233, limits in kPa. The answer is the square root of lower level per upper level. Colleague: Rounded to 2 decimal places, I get 1.01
